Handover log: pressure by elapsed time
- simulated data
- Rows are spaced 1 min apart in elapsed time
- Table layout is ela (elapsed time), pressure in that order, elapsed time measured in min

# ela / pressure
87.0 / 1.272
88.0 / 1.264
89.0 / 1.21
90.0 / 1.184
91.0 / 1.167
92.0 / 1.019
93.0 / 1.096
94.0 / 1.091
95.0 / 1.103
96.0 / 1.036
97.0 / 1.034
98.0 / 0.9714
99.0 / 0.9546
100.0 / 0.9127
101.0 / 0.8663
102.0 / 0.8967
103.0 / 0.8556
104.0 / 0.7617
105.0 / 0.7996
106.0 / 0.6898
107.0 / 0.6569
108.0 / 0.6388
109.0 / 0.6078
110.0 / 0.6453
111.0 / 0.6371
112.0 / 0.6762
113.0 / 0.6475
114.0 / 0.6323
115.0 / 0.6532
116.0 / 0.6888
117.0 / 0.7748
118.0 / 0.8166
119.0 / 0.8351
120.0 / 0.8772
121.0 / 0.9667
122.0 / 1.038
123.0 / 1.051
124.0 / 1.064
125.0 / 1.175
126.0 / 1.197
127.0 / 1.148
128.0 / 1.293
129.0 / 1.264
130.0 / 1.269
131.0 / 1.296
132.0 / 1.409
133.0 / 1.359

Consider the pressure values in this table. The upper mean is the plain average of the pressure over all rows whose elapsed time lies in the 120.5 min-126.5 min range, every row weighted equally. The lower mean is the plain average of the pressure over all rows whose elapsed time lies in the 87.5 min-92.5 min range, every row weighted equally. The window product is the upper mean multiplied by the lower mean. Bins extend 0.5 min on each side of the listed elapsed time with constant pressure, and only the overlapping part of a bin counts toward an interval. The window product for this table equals 1.3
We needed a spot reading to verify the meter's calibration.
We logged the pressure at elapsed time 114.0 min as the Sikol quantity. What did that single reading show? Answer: 0.6323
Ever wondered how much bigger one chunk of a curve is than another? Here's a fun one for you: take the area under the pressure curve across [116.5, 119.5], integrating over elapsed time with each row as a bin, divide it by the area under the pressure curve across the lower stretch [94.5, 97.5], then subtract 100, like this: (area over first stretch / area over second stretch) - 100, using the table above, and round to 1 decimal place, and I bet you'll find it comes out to -99.2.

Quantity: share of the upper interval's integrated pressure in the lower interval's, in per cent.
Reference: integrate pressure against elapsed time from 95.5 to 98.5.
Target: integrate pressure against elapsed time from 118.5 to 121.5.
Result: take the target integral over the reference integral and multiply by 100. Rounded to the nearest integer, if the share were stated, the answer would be 88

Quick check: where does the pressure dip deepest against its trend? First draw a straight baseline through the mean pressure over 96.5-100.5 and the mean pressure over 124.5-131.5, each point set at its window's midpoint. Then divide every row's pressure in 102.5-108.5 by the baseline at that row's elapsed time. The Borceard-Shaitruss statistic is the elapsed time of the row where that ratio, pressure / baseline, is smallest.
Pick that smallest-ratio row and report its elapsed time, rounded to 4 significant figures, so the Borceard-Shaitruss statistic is 108.0 min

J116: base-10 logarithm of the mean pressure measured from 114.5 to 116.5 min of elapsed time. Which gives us -0.17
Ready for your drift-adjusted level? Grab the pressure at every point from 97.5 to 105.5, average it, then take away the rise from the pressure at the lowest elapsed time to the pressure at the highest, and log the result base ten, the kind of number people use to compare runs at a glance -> 0.02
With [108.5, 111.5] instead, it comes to -0.22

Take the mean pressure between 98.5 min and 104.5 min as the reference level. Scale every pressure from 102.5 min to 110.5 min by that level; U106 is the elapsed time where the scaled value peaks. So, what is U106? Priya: 103.0 min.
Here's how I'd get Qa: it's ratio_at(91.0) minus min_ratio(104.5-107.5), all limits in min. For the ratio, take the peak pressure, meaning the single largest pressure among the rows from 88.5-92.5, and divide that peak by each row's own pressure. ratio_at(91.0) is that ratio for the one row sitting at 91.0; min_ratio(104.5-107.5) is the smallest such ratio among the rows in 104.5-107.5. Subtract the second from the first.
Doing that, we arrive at -0.48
